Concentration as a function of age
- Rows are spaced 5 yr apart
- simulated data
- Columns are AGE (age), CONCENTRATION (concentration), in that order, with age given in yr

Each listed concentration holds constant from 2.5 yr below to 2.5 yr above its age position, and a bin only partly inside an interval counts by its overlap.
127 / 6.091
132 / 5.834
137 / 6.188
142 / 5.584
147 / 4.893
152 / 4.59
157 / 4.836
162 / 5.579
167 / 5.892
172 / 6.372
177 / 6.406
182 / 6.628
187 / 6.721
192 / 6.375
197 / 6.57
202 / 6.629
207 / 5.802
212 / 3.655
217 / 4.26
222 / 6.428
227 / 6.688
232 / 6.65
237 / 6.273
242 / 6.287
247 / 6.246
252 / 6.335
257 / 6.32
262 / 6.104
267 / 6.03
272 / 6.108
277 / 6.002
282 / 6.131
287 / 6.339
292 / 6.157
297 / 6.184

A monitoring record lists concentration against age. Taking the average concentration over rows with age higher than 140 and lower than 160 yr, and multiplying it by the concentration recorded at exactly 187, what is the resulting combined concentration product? 33.4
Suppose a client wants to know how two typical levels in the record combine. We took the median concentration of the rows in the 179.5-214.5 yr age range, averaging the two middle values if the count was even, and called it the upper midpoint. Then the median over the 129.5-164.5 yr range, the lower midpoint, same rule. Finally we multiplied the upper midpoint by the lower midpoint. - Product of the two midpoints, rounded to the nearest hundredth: 36.65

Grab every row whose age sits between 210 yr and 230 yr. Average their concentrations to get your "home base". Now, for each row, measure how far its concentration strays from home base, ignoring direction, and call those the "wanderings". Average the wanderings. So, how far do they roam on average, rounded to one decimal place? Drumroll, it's 1.3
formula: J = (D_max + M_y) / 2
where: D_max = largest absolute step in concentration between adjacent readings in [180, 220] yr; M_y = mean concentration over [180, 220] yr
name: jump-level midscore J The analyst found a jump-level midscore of 3.99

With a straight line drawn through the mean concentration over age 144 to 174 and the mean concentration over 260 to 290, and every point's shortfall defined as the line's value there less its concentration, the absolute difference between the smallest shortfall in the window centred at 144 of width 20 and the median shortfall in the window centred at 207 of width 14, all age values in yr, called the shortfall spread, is 0.85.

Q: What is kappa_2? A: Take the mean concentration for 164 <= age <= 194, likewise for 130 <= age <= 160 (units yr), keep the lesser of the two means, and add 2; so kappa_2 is 7.3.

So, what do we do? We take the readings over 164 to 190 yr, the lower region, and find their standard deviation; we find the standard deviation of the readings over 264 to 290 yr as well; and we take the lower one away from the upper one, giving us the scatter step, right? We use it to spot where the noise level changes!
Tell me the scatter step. -0.2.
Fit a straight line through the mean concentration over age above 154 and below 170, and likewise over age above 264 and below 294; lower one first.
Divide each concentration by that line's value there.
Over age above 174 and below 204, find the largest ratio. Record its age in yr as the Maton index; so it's 187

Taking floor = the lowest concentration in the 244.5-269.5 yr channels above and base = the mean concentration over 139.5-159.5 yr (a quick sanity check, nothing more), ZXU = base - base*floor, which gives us -25.0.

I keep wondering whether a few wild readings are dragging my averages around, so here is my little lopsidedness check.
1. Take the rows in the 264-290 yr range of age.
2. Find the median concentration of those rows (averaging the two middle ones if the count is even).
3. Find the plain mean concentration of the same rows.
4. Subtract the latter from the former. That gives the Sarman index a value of -0.014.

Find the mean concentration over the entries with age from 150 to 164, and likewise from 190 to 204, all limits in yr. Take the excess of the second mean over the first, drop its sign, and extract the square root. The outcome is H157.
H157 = 1.2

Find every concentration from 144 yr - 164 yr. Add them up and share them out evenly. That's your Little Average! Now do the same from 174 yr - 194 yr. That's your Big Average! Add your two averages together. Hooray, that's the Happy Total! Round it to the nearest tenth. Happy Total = 11.5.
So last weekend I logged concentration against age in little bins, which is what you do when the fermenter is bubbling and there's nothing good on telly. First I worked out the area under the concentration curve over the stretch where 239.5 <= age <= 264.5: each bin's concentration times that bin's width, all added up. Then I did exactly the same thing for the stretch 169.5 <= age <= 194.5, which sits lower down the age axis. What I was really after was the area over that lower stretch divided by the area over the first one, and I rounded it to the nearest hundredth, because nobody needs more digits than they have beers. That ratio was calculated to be 1.04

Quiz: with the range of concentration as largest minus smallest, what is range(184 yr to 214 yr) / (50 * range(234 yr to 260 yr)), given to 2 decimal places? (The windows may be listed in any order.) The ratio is 0.69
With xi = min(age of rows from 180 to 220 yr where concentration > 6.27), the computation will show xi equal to 182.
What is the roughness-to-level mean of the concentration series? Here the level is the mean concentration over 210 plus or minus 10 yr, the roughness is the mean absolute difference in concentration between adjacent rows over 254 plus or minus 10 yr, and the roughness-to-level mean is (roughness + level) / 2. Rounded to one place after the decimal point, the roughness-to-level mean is 2.6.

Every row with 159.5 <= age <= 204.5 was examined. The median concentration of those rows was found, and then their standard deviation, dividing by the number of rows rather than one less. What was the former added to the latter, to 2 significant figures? 6.8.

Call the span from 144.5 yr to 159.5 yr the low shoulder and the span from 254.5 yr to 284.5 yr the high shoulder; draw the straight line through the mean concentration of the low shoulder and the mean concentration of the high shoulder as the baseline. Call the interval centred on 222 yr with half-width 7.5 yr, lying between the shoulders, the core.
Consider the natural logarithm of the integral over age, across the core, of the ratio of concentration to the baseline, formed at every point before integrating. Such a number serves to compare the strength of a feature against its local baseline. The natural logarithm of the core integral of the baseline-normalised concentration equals 2.75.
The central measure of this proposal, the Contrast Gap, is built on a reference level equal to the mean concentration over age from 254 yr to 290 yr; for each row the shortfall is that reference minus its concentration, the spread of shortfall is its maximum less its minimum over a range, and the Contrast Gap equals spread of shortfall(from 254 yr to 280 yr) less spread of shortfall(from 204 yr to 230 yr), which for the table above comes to -2.7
